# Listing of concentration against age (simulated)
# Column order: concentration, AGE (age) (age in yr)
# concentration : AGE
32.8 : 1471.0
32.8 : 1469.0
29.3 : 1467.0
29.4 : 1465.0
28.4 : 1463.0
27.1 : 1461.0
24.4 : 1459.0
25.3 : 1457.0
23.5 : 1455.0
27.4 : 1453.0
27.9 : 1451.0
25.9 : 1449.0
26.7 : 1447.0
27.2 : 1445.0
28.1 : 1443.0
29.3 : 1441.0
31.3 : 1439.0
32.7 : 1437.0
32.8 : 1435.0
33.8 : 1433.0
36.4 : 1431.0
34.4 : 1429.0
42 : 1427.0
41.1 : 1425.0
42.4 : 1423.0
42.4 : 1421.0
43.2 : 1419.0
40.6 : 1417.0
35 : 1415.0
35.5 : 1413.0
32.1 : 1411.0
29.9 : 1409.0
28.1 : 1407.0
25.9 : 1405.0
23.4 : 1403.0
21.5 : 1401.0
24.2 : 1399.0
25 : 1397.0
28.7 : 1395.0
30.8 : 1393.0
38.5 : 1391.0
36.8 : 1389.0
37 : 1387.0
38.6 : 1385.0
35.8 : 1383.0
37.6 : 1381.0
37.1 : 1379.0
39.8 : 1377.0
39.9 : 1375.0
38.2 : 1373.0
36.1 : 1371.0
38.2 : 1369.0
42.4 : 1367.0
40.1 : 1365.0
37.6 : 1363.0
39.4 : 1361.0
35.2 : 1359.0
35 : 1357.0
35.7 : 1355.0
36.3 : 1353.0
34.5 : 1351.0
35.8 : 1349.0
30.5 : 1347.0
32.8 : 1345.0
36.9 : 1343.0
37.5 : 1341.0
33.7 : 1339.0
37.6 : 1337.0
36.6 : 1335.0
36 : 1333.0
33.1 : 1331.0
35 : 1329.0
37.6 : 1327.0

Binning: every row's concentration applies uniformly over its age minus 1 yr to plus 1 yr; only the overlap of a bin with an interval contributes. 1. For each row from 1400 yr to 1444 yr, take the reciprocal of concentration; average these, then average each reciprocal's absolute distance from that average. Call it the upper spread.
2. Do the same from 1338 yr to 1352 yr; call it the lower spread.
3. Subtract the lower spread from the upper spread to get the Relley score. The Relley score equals 0.003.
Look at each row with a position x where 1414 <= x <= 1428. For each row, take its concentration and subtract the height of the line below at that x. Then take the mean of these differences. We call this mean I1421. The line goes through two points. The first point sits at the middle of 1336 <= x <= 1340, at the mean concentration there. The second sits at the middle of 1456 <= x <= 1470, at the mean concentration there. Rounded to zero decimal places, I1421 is 10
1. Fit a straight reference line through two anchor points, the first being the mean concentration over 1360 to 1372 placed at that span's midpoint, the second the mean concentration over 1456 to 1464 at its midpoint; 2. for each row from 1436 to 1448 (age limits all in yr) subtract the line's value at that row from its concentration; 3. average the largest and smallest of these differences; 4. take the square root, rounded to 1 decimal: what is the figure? 1.0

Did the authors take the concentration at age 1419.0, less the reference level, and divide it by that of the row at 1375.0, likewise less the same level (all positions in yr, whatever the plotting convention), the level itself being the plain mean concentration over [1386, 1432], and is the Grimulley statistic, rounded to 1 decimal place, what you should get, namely 1.5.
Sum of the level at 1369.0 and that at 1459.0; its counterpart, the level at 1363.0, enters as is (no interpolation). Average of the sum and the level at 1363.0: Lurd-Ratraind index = 50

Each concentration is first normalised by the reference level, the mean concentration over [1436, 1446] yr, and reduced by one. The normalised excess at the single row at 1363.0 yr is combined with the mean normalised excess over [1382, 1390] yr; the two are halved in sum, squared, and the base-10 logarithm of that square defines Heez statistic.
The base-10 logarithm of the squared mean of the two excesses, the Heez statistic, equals -1.2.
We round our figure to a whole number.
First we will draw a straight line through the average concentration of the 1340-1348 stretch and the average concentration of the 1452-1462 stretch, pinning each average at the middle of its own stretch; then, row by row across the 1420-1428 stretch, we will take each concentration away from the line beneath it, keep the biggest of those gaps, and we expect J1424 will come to -13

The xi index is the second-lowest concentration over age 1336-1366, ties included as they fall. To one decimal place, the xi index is 32.8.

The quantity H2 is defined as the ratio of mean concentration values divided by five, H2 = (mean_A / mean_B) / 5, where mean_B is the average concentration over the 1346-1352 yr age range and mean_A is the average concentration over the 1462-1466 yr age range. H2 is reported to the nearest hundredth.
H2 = 0.17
